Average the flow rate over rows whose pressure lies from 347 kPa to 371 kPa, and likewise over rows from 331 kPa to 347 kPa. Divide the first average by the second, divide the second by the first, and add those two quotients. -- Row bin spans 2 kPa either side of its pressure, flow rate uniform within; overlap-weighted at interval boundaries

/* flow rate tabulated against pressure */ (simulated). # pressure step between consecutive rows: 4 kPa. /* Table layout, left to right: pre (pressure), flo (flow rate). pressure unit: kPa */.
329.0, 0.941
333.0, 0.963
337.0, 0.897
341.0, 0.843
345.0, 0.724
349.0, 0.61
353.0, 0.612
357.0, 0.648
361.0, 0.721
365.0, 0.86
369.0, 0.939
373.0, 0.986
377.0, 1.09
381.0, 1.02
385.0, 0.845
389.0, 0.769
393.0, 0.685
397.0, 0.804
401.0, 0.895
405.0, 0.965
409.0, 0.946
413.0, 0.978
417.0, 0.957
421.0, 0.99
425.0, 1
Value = 2.02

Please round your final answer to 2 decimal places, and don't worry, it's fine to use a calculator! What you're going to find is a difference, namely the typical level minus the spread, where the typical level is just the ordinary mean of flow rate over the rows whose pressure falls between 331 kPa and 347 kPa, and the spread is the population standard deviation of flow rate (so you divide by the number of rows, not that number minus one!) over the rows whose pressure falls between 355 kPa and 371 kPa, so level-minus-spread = 0.74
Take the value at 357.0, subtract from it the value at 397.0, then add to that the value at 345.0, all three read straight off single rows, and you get 0.57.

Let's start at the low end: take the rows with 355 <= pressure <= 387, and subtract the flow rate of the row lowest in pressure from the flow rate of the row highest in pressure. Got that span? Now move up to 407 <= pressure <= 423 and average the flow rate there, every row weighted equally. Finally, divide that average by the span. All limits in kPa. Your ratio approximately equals 5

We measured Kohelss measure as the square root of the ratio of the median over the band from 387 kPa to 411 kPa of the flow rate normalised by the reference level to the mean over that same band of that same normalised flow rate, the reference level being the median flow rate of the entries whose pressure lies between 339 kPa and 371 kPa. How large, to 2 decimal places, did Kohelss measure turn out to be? 1.00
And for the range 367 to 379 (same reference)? 0.99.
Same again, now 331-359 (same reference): 0.98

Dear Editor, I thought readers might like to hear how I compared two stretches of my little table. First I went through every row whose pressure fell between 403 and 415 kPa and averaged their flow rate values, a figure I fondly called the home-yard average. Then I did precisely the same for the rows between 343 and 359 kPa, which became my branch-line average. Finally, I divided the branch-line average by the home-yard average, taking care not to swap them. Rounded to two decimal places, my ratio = 0.67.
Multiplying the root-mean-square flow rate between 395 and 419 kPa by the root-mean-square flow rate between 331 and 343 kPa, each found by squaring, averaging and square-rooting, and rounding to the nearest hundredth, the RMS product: 0.84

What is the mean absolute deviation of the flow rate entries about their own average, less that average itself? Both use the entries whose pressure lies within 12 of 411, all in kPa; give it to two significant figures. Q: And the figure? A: -0.93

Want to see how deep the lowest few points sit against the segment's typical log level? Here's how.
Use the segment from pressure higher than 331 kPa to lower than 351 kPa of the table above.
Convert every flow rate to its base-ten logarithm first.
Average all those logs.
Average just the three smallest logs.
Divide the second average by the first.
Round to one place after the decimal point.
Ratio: 1.5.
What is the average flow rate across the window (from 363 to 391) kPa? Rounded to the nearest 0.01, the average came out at 0.93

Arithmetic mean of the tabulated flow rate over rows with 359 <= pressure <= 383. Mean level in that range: 0.94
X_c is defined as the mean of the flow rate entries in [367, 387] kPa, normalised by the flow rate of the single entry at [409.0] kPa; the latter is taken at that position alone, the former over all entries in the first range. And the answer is 1.03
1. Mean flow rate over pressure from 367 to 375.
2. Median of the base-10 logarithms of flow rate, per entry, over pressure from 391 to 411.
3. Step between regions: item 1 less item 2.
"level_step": 1.01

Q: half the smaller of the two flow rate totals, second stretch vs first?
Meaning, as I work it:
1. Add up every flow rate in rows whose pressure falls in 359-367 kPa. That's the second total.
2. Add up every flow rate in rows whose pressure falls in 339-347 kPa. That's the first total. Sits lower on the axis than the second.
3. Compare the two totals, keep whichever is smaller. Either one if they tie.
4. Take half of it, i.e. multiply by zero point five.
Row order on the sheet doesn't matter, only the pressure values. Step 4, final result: 0.78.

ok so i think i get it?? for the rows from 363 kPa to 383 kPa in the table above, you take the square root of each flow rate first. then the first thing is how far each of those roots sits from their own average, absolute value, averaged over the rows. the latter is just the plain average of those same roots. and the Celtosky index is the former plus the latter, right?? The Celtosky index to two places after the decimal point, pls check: 1.02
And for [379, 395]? 0.96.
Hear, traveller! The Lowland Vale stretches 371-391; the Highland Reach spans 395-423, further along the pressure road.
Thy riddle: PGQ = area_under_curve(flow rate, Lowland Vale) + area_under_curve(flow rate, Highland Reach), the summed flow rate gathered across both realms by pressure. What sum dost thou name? 45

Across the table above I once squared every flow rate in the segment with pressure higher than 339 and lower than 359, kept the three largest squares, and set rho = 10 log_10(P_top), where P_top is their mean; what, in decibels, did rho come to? -2.6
